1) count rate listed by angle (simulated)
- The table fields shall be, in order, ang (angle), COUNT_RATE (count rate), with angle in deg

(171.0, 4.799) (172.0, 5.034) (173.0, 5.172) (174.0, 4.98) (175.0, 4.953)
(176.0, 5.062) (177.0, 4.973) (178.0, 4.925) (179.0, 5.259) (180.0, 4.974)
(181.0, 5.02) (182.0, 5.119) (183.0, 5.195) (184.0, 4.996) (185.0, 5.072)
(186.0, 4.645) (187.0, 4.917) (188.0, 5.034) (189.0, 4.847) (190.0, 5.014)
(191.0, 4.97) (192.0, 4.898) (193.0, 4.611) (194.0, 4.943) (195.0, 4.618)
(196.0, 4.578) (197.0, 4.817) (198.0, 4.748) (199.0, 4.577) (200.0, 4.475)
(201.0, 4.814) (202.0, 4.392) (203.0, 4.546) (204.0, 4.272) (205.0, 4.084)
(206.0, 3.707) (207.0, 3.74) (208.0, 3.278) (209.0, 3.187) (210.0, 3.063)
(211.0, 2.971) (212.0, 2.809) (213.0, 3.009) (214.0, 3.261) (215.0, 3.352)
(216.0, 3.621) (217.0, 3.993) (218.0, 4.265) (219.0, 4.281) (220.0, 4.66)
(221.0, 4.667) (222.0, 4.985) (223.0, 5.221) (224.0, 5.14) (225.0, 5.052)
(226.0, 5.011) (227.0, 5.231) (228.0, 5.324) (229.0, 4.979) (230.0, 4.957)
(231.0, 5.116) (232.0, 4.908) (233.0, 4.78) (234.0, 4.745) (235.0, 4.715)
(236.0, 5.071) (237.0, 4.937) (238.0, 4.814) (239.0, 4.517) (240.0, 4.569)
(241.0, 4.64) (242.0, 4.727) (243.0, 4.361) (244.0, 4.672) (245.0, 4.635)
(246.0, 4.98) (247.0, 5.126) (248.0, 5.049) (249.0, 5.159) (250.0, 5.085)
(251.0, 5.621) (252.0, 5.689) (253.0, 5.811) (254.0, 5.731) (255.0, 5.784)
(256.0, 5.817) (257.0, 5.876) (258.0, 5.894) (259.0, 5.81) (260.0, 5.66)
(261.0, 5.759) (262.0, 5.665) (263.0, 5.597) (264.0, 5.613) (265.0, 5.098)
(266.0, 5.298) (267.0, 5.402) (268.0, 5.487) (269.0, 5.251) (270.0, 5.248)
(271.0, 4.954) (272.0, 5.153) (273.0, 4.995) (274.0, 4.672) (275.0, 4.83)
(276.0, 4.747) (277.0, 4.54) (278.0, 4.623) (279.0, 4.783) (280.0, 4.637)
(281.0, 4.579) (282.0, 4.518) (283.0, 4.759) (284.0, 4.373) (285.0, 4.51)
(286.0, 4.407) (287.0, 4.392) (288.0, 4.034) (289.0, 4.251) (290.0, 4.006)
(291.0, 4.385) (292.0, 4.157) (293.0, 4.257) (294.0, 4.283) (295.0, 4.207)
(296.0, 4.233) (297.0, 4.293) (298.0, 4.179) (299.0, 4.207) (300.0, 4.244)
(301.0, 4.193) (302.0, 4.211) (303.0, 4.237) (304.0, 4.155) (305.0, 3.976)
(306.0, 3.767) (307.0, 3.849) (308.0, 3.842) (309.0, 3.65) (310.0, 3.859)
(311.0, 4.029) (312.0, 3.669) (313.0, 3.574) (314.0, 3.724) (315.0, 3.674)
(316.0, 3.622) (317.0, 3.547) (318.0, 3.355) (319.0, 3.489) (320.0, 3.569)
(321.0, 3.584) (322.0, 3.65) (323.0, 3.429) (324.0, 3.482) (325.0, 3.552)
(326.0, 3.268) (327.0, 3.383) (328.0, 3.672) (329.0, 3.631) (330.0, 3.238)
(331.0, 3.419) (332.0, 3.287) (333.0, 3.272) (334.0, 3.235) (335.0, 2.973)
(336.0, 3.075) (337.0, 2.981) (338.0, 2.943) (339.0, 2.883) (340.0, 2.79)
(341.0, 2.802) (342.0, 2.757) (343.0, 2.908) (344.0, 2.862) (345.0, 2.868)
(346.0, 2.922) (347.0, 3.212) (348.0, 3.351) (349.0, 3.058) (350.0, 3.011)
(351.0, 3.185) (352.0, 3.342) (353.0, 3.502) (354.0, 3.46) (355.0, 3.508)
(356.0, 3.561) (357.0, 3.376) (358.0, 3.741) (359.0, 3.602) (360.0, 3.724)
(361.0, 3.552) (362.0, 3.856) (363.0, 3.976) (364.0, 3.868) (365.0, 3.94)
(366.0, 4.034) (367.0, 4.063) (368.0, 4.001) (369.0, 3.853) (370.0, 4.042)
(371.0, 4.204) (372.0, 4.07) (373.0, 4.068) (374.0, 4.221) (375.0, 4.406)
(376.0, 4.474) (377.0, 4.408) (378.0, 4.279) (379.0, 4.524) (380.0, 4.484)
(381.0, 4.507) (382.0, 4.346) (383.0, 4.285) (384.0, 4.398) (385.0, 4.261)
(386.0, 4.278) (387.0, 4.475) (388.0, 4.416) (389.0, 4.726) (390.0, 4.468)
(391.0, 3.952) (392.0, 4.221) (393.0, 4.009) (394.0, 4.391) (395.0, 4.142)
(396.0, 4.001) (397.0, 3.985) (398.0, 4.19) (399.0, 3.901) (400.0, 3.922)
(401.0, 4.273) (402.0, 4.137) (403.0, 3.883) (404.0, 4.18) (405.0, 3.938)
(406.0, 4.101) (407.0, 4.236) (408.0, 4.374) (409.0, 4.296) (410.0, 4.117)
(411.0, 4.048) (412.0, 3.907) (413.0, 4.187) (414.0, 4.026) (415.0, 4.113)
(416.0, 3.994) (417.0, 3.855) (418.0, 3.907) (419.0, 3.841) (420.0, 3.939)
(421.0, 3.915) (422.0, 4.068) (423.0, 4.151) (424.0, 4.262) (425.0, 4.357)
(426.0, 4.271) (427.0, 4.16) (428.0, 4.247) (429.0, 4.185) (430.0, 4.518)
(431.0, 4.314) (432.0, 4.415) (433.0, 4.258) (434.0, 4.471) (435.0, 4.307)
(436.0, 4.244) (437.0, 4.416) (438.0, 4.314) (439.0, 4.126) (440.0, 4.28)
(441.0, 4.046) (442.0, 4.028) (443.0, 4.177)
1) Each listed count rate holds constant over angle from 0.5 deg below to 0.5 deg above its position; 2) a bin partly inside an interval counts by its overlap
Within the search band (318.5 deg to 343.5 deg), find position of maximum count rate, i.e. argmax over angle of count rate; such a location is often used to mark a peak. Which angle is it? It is 328.0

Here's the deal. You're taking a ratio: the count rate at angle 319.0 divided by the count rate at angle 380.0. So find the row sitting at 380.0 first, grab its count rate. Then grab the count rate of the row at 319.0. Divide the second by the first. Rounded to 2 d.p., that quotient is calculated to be 0.78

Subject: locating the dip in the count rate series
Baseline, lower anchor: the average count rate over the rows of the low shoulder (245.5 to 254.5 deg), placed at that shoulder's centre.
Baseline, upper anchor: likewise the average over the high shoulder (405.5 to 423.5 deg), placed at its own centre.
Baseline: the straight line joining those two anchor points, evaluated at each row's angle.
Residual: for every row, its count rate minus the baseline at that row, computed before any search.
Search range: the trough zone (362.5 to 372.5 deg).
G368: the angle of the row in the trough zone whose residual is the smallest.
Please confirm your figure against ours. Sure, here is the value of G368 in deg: 364.0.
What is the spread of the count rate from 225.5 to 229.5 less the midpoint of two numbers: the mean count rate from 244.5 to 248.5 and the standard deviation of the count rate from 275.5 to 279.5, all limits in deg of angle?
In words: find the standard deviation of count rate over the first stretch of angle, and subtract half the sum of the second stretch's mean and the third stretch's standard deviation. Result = -2.4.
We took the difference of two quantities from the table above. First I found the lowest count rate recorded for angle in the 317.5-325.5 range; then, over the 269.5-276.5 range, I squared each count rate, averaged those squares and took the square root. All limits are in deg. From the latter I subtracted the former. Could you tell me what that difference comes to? 1.6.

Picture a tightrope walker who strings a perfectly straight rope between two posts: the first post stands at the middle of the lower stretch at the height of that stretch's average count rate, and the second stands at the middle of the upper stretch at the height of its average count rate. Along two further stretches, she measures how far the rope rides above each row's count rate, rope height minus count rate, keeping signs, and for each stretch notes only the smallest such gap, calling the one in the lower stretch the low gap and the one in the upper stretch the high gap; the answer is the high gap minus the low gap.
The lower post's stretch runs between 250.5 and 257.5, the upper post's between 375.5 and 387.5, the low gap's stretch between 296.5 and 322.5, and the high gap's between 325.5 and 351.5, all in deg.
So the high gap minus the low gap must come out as 0.30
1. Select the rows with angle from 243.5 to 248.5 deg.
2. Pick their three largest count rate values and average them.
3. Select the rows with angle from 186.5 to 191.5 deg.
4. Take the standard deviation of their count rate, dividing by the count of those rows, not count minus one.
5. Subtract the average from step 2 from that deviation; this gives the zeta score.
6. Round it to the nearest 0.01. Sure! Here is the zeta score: -4.98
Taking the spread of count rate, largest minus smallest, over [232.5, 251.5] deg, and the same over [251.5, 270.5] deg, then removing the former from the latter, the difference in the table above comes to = -0.46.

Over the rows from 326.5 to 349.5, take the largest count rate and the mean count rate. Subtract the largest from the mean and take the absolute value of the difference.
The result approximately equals 0.6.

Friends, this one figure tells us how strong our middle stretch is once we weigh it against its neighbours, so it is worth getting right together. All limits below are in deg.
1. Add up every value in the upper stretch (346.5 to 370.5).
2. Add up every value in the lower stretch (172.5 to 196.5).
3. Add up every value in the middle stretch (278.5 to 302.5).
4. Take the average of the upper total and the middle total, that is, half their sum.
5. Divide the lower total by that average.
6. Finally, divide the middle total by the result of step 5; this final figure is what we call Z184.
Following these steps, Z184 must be 84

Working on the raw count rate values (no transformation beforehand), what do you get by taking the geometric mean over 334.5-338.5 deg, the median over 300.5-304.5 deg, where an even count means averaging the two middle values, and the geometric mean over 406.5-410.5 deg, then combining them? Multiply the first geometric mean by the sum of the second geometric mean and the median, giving 25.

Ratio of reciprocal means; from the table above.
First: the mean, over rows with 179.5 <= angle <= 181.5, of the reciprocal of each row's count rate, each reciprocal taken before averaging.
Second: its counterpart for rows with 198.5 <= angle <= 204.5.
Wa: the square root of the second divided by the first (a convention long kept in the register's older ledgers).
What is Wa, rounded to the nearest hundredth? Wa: 1.05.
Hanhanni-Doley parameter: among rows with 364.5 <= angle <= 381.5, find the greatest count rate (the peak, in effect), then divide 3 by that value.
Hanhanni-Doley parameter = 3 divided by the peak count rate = 0.663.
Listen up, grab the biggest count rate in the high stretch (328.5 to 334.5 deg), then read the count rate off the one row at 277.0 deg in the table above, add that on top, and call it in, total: 8.17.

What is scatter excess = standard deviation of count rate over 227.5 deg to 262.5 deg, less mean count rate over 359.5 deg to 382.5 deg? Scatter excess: -3.7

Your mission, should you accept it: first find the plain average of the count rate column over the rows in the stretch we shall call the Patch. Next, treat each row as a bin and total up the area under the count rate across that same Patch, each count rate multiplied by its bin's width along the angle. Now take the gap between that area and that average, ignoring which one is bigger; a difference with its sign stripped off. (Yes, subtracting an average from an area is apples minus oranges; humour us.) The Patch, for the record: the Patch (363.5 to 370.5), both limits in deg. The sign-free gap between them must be 23.8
